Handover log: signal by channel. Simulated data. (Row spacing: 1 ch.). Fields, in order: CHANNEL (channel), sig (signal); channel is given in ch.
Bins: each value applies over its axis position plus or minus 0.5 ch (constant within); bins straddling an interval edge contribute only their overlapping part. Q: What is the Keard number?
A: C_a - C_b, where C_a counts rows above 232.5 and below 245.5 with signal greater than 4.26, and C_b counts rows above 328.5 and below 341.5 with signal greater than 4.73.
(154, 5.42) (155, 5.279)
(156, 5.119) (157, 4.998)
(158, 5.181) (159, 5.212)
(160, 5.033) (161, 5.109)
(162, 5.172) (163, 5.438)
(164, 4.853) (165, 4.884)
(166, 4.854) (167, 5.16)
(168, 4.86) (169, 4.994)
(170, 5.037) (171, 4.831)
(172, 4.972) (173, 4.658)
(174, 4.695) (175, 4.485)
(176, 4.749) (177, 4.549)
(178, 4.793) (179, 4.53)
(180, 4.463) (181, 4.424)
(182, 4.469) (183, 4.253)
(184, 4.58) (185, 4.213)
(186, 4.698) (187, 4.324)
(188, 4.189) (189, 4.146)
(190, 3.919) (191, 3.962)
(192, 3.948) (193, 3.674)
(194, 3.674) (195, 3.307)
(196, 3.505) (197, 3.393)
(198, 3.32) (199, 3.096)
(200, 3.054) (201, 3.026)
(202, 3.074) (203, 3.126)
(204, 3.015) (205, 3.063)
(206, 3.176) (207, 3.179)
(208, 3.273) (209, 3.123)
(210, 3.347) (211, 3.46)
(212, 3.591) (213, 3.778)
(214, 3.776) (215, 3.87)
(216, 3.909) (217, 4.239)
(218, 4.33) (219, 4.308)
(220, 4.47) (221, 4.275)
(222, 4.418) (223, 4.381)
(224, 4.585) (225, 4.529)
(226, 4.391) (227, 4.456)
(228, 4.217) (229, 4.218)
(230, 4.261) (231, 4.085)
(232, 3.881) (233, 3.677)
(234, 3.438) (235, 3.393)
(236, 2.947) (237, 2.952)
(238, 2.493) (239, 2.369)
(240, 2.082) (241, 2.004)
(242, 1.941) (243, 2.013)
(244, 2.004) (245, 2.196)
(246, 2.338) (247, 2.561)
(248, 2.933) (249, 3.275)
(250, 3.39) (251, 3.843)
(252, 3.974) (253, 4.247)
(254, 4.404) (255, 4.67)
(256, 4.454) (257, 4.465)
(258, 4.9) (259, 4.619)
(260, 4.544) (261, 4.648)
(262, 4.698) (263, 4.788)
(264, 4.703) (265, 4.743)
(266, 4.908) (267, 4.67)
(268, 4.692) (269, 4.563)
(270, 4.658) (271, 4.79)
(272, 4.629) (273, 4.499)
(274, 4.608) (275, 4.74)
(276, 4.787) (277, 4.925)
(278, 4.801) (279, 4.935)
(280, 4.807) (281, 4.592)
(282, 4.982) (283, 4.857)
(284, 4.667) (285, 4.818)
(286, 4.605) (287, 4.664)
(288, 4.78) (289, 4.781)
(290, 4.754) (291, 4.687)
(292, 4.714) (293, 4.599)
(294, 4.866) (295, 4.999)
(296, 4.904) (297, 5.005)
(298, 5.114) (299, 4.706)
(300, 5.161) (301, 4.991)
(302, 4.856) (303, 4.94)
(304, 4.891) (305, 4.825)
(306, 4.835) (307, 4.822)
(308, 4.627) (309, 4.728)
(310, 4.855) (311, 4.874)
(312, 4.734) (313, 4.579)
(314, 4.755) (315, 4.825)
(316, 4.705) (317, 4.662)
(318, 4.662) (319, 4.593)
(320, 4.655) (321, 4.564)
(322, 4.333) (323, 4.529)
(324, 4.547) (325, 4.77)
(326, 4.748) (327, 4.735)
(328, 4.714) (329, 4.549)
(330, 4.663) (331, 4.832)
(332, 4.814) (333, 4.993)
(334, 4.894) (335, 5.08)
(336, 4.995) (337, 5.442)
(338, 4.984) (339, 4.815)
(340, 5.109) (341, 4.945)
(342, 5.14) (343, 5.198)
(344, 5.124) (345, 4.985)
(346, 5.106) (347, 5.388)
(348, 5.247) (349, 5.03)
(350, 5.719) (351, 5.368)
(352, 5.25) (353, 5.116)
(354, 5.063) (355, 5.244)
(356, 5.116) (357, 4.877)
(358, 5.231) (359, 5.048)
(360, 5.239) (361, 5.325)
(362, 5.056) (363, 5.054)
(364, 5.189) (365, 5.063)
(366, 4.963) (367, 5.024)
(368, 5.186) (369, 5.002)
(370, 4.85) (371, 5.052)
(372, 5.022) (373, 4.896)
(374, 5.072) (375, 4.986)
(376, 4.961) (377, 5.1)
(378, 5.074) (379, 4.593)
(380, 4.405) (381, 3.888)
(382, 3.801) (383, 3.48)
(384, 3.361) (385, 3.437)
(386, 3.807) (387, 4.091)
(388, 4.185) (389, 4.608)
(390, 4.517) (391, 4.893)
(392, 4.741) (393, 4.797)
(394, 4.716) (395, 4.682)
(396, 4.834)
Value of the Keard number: -11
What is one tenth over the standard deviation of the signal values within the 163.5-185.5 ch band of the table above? 0.4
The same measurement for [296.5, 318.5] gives 0.7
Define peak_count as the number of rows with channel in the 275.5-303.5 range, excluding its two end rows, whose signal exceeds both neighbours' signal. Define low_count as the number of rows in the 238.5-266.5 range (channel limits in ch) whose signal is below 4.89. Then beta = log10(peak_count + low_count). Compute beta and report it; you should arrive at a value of 1.54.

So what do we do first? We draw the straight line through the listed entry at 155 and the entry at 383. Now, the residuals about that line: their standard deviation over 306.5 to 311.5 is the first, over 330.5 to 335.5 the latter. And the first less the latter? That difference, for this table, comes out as -0.01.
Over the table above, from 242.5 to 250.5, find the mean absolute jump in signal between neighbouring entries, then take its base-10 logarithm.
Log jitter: -0.70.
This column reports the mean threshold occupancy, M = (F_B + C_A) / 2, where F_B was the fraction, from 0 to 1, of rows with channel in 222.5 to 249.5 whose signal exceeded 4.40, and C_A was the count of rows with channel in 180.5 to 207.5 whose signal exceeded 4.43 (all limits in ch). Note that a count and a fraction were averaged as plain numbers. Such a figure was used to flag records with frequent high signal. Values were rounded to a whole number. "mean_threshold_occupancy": 2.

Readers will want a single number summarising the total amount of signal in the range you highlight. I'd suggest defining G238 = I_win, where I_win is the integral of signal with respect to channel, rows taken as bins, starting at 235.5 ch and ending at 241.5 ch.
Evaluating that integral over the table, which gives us 15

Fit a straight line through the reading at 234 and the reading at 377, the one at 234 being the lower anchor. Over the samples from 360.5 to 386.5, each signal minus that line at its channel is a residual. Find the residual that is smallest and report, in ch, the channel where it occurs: 384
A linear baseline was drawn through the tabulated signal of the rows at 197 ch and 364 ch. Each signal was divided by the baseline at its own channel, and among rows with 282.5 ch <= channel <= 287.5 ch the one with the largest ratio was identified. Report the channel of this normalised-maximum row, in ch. 283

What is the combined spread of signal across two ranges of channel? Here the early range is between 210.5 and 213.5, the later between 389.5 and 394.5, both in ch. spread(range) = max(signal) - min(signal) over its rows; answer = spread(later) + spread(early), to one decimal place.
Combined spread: 0.7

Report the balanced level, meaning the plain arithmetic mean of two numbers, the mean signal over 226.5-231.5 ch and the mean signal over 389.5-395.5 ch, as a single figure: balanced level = 4.49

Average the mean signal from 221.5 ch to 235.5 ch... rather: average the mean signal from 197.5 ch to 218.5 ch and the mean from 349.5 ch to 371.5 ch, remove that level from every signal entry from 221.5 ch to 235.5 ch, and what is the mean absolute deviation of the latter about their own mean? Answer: 0.32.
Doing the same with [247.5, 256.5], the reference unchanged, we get 0.49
